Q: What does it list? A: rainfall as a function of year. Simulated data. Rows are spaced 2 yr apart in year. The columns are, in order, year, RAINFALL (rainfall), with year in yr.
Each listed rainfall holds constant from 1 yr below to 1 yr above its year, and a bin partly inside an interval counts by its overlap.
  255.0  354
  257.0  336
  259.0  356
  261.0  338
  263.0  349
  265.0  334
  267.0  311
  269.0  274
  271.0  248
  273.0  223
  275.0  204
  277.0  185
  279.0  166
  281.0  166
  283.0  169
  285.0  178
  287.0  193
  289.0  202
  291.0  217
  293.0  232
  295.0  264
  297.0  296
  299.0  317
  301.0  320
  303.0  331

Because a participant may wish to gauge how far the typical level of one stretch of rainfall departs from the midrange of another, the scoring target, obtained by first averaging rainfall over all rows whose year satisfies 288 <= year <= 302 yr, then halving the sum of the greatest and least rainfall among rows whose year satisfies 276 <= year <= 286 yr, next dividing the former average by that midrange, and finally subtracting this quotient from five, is 3.50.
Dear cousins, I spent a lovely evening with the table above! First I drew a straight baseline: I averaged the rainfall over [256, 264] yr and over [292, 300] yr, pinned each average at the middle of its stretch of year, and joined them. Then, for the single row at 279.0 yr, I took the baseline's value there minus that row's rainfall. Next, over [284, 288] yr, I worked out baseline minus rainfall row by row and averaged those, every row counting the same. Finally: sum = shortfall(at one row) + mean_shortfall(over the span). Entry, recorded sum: 254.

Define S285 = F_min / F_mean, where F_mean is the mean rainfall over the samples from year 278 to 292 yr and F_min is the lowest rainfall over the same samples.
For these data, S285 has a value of 0.90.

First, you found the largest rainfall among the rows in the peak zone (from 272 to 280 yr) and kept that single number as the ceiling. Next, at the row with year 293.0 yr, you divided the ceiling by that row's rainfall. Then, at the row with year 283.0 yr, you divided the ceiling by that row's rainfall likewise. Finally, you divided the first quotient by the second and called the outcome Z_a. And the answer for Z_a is 0.73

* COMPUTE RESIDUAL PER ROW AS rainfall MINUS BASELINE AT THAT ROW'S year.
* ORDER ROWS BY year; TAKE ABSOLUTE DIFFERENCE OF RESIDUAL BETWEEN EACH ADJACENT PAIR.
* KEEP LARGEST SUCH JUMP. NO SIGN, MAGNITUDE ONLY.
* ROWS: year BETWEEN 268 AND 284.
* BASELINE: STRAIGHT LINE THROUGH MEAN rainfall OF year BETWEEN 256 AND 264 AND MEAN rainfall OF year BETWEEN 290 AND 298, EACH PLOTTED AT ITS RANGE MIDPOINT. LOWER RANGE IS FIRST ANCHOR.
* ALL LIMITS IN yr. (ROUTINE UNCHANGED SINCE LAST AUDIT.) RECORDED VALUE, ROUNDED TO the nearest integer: 21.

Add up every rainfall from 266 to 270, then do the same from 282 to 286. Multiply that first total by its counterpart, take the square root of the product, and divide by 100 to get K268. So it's 4.5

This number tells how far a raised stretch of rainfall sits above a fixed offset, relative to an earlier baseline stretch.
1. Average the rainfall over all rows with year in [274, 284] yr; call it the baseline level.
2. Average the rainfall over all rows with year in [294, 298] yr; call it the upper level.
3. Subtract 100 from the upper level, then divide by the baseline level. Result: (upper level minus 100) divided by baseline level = 1.0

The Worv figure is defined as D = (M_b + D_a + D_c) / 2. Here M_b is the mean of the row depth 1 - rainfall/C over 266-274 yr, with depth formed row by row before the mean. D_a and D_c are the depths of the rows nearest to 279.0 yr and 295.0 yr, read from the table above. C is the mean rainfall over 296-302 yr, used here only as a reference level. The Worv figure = 0.38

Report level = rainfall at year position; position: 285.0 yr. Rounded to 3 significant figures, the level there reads 178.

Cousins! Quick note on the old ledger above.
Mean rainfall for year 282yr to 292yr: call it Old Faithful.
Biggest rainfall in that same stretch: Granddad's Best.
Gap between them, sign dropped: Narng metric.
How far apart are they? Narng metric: 25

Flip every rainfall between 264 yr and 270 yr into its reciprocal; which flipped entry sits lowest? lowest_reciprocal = 0.0030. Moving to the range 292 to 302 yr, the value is 0.0031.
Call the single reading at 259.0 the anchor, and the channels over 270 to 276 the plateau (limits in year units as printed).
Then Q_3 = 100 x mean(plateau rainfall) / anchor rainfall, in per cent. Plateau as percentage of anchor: 63.2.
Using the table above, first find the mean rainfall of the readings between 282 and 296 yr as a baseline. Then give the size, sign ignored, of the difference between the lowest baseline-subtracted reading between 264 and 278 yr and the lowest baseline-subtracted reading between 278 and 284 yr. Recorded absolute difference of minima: 19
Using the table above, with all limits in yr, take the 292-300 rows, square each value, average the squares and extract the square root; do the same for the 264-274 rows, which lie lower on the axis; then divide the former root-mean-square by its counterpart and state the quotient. 0.99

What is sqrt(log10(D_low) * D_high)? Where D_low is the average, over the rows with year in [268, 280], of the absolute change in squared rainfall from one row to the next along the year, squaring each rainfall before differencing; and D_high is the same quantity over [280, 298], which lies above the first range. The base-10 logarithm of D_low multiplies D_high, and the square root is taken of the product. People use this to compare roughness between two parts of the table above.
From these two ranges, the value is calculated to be 173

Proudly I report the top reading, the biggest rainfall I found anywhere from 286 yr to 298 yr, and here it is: 296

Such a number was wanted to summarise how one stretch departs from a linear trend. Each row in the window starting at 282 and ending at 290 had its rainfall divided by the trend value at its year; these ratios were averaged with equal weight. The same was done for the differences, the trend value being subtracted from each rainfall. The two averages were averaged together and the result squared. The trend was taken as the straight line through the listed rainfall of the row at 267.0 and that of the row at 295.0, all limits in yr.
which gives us 2160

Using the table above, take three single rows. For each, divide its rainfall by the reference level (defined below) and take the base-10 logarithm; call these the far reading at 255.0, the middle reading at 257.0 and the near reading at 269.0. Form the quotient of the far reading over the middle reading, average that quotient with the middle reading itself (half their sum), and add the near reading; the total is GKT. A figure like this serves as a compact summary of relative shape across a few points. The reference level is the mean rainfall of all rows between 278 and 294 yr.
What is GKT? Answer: 0.83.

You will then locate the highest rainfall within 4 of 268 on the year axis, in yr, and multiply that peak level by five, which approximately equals 1670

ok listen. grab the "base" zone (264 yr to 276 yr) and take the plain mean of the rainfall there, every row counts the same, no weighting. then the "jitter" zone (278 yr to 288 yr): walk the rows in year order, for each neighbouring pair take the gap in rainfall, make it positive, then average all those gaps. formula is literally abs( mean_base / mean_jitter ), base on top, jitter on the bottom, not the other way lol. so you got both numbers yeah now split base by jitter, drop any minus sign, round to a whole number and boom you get 39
